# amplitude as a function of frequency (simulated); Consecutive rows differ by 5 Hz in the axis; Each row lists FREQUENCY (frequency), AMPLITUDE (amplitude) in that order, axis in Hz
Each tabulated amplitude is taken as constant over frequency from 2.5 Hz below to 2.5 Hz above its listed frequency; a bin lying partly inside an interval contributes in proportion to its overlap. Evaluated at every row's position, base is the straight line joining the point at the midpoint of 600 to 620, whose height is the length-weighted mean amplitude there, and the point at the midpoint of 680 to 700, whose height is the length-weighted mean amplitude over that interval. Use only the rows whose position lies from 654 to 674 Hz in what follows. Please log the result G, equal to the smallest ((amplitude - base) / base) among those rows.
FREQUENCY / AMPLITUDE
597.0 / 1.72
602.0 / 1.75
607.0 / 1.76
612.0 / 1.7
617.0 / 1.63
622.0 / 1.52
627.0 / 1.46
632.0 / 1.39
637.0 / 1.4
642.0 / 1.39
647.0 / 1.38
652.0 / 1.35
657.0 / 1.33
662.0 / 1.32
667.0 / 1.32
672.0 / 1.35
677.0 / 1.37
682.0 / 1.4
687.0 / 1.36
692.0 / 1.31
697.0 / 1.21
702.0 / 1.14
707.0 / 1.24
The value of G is -0.098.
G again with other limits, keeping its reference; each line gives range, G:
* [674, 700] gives -0.054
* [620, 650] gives -0.130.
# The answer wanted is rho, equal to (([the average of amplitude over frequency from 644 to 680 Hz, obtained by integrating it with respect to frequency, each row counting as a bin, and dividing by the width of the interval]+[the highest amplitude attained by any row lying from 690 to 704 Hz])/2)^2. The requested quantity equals 1.8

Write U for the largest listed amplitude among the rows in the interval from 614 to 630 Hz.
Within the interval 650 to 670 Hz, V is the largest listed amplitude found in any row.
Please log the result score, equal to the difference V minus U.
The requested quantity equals -0.3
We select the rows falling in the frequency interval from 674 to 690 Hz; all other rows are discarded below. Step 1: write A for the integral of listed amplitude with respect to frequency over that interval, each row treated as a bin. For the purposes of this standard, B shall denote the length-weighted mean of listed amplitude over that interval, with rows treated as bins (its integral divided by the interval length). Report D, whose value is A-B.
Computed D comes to 21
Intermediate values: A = 22.0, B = 1.37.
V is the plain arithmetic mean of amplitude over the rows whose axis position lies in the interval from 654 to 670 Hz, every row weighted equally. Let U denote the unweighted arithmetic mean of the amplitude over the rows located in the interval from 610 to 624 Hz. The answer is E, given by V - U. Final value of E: -0.29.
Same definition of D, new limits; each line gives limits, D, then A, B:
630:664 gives 45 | 46.4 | 1.37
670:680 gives 12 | 13.6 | 1.36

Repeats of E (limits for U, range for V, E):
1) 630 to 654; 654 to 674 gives -0.05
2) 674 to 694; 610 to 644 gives 0.14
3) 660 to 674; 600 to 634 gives 0.27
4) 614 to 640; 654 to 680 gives -0.14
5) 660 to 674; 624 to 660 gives 0.06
